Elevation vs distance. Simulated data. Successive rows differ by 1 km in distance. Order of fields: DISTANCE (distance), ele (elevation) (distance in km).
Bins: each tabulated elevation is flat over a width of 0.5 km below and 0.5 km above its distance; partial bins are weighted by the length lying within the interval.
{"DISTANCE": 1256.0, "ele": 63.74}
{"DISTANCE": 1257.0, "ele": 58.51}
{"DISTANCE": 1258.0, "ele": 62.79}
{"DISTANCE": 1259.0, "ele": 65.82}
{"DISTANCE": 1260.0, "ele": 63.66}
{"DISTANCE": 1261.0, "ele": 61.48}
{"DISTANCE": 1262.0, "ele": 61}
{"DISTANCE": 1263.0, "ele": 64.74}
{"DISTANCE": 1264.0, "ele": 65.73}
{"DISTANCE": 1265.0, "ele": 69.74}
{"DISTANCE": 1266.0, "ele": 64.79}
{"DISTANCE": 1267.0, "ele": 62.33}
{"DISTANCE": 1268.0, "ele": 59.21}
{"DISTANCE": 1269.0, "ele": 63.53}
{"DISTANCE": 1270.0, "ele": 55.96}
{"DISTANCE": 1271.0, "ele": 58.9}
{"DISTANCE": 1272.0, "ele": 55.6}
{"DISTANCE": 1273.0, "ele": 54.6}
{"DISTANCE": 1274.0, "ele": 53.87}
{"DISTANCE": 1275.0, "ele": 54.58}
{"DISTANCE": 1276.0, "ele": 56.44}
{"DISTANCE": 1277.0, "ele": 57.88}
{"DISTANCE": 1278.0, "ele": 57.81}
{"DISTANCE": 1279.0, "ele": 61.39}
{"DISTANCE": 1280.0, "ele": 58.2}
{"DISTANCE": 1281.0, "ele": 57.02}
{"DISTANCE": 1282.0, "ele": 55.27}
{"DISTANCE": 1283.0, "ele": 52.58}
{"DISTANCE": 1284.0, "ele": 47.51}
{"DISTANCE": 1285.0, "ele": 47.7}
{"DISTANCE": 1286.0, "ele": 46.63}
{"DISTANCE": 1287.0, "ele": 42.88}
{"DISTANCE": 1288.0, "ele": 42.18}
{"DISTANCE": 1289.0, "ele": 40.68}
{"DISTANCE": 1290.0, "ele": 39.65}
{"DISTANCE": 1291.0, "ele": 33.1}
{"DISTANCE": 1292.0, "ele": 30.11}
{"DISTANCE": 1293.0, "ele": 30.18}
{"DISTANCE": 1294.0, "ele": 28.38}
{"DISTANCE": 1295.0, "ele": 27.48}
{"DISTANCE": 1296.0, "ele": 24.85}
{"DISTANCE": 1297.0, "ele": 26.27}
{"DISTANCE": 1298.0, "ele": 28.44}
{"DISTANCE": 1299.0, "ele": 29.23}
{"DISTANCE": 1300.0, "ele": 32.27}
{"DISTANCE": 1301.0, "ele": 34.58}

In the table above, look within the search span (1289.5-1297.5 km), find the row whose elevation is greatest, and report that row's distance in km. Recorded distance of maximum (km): 1290.0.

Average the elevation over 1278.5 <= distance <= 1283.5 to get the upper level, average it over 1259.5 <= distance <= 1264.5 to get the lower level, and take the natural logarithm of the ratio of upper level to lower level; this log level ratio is -0.11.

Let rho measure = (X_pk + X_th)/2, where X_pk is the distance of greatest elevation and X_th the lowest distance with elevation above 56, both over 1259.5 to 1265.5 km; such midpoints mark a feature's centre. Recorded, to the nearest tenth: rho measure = 1262.5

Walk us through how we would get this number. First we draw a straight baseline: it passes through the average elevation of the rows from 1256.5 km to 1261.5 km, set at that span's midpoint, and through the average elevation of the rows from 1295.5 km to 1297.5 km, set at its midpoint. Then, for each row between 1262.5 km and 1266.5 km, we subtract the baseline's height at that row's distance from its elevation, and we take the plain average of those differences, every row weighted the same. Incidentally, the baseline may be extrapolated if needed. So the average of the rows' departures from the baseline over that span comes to 9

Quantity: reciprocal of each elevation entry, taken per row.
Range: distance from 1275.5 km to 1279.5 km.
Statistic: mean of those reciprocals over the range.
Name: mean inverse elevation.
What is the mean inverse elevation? 0.0171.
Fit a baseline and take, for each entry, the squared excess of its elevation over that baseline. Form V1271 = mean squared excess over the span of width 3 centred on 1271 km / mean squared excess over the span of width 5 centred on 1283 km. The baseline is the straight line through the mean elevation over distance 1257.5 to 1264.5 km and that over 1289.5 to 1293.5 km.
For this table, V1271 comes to 0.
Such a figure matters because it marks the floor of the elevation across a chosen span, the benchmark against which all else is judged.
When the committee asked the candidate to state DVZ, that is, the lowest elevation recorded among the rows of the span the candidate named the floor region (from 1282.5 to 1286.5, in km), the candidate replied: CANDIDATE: 46.63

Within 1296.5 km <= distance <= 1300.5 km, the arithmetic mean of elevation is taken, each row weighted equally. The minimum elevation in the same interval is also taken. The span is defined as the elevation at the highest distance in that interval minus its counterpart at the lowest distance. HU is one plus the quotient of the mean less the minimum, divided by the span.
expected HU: 1.5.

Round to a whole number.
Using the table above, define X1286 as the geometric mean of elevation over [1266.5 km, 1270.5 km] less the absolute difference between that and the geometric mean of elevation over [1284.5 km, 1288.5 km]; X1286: 45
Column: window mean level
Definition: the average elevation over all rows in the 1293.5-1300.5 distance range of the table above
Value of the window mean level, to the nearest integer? 28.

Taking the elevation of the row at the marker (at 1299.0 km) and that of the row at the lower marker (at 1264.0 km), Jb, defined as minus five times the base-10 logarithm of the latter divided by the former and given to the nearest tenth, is -1.8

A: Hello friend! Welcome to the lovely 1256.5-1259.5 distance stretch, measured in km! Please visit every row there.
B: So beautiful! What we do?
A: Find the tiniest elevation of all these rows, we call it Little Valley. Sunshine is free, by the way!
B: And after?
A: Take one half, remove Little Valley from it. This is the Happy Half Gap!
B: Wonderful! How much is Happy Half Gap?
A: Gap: -58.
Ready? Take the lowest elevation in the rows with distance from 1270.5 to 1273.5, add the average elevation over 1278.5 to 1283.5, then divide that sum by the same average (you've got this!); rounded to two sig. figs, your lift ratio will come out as 2.0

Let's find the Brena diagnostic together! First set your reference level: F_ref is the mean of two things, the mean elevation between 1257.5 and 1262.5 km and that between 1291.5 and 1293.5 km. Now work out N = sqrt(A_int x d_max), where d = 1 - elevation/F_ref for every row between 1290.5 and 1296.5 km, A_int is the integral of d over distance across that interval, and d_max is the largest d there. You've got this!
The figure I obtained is 1.03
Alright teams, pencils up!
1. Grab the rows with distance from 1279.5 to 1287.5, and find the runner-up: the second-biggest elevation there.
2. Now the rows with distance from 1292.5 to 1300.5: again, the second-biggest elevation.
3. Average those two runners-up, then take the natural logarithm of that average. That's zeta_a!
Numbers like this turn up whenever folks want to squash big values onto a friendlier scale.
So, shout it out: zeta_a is 3.78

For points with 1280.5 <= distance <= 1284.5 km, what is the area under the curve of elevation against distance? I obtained 212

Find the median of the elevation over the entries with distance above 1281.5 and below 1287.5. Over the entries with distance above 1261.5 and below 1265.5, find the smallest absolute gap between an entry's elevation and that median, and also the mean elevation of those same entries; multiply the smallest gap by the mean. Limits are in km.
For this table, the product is 875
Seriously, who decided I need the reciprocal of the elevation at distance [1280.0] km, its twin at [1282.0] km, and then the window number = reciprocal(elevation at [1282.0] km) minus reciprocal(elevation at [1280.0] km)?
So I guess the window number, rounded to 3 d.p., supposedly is 0.001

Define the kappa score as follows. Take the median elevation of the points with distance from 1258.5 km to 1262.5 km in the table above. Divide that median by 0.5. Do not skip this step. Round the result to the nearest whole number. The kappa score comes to 125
